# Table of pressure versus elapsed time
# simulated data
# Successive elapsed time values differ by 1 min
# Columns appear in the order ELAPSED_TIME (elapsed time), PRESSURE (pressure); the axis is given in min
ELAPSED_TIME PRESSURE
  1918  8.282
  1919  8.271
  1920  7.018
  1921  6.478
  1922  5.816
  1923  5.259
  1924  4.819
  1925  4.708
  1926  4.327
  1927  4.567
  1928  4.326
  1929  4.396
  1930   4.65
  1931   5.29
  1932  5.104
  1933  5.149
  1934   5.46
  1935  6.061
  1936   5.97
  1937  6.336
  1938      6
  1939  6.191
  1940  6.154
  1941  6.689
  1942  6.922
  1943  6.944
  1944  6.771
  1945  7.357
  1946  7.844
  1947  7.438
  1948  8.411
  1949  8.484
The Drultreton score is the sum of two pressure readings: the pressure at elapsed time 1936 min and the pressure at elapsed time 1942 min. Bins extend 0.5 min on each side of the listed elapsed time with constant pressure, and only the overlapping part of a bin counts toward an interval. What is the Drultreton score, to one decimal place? 12.9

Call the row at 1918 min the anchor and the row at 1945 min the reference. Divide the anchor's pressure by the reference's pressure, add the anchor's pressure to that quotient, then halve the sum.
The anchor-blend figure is 4.7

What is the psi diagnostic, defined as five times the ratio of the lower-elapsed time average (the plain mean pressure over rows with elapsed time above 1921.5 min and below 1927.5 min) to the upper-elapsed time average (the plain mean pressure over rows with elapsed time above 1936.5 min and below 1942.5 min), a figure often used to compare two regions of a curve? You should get 3.85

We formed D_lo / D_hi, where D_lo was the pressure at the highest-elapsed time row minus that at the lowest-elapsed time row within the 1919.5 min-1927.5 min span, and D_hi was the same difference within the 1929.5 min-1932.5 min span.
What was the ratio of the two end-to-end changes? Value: -5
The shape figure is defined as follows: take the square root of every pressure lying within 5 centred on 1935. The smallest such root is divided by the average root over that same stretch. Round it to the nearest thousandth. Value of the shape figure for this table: 0.943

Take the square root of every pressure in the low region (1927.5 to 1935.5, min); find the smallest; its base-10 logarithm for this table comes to 0.318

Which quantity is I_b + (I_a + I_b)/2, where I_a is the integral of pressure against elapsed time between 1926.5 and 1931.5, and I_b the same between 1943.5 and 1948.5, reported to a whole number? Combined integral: 68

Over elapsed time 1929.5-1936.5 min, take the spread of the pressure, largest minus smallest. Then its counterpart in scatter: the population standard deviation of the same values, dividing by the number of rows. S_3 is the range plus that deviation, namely 1.9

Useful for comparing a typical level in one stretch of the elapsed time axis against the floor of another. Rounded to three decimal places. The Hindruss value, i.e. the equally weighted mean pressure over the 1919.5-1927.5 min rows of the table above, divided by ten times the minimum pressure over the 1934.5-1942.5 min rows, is 0.090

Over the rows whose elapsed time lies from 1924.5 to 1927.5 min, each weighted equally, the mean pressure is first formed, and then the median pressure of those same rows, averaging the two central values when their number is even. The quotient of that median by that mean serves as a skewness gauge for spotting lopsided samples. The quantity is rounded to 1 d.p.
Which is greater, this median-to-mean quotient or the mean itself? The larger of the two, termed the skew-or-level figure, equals 4.5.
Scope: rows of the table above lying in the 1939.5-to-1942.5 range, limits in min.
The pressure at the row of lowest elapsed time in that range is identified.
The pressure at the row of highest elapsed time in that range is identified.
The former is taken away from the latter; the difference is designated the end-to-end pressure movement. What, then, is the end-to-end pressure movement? 0.77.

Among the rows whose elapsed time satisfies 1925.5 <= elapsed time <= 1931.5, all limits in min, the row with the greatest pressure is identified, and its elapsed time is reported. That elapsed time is 1931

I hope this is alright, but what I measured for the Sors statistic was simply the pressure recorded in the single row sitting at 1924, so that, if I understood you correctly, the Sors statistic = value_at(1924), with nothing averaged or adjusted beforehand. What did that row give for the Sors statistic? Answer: 4.819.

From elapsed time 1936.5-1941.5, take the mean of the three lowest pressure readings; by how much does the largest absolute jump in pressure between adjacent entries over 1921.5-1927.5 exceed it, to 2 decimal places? -5.56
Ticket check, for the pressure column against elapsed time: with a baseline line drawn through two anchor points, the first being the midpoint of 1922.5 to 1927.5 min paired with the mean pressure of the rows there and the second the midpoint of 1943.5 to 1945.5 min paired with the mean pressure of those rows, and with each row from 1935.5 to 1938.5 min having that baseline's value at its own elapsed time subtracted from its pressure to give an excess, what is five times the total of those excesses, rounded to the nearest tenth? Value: -1.0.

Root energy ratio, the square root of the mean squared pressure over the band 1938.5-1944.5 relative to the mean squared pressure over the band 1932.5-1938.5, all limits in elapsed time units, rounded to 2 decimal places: 1.13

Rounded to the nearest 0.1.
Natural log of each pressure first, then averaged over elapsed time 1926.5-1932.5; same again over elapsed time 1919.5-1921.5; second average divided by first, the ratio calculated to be 1.2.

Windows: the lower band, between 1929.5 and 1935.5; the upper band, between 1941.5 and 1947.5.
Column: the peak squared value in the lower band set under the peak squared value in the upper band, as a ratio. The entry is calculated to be 1.7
